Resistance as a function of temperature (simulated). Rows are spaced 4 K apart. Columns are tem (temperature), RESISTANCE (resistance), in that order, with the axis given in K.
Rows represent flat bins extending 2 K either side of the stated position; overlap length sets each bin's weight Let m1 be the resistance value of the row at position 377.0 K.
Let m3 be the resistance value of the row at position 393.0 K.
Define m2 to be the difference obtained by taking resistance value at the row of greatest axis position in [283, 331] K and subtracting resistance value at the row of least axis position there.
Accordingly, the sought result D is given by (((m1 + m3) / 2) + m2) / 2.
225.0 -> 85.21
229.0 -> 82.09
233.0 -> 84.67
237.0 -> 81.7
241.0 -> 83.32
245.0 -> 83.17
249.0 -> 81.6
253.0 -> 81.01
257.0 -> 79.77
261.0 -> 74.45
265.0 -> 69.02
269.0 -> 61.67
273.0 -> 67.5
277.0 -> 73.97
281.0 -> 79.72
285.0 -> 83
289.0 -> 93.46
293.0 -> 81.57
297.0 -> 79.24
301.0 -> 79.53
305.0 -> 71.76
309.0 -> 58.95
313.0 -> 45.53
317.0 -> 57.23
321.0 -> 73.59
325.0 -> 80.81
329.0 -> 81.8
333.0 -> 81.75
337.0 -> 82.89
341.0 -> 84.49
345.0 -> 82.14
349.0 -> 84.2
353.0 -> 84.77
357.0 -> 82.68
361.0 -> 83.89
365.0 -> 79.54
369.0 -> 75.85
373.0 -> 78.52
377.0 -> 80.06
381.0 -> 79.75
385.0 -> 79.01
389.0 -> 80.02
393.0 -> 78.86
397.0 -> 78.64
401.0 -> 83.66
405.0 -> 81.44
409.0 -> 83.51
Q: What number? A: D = 39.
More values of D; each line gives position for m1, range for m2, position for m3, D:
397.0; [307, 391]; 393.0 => 50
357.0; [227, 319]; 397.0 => 28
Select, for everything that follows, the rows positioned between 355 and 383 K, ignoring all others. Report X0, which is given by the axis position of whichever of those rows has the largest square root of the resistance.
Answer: 361.0 K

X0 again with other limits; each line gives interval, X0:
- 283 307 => 289.0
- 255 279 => 257.0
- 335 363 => 353.0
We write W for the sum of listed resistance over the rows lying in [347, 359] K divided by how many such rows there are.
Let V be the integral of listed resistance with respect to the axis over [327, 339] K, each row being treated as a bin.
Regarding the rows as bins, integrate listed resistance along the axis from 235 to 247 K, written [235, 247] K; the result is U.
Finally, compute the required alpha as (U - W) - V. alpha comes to -77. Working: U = 993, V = 986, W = 84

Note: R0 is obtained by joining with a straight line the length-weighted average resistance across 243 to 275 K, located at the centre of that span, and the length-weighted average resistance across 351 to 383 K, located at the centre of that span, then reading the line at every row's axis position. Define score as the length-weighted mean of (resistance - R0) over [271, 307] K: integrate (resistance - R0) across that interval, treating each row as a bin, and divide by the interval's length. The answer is 2.5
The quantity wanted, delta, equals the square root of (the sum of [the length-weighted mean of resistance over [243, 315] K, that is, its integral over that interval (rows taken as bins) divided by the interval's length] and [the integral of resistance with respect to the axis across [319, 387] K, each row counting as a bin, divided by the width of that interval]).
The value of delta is 12.48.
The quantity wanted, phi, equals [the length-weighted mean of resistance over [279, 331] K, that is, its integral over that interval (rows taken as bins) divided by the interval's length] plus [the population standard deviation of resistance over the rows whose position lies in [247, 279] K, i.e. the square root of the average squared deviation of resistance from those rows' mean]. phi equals 81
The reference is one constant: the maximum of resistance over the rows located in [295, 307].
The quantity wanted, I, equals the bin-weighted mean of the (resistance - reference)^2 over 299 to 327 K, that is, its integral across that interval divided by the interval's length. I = 311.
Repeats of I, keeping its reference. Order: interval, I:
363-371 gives 7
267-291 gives 117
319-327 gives 18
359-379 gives 7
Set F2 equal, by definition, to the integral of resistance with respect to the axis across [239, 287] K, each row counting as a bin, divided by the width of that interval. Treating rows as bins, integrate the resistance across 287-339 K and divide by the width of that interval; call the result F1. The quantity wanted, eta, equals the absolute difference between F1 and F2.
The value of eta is 2.0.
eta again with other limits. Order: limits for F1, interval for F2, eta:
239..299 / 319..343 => 2.7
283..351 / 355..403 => 3.5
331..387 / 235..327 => 6.5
